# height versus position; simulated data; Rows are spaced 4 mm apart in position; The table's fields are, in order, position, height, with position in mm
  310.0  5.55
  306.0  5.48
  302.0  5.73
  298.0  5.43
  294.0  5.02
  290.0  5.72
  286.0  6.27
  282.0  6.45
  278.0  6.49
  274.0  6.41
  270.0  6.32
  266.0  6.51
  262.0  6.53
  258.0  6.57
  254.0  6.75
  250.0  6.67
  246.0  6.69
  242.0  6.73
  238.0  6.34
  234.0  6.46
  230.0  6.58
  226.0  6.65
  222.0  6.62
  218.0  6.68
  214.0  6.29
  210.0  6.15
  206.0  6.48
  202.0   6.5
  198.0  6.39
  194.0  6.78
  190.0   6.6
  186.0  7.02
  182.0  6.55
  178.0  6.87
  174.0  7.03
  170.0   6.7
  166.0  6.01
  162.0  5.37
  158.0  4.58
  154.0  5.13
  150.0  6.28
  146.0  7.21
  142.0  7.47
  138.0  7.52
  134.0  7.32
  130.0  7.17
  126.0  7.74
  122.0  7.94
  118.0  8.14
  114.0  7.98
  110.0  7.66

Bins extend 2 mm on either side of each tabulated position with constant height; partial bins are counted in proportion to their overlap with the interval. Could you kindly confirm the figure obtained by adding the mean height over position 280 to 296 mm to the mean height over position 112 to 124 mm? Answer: 13.9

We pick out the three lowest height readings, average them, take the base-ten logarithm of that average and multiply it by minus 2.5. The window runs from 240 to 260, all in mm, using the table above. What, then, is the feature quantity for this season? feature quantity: -2.06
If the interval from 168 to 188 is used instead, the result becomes -2.07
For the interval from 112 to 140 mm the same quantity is -2.16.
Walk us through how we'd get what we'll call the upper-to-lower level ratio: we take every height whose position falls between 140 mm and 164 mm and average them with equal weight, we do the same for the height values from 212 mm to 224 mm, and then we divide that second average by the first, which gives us 1.09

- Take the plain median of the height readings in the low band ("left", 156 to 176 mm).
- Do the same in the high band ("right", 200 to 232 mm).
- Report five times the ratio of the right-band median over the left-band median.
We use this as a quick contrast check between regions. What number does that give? 5.44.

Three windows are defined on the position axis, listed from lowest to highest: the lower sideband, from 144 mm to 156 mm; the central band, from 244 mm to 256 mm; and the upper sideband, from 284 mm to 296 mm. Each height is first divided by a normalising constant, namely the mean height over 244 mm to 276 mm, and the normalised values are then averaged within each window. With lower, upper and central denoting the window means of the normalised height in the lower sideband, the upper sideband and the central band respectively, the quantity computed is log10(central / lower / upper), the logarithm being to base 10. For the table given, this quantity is 0.10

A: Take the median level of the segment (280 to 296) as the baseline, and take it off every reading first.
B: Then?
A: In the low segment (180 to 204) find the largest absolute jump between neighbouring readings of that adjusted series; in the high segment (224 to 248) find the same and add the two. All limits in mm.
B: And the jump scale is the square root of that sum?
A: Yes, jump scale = 0.93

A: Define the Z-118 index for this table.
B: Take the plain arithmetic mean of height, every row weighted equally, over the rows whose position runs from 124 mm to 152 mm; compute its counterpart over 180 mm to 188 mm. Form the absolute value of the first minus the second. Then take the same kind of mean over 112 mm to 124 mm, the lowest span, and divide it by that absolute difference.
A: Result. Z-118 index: 17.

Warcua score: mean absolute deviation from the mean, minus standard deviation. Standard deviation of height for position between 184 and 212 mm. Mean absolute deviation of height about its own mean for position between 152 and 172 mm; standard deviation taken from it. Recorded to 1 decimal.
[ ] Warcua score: 0.4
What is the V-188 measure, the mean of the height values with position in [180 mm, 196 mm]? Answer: 6.7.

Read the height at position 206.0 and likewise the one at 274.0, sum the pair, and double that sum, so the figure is 25.8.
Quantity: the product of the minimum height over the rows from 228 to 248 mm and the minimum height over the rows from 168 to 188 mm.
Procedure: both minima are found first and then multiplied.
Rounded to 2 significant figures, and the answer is 42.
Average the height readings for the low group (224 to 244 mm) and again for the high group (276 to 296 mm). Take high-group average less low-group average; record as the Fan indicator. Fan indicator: -0.6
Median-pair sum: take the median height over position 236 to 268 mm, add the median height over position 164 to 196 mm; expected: 13.4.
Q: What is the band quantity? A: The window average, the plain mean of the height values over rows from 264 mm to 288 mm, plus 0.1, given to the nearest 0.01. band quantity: 6.51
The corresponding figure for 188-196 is 6.79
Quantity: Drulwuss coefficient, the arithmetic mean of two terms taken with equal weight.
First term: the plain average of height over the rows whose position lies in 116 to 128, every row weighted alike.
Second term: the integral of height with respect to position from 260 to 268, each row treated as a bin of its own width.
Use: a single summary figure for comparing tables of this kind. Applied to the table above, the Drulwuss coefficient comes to 30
